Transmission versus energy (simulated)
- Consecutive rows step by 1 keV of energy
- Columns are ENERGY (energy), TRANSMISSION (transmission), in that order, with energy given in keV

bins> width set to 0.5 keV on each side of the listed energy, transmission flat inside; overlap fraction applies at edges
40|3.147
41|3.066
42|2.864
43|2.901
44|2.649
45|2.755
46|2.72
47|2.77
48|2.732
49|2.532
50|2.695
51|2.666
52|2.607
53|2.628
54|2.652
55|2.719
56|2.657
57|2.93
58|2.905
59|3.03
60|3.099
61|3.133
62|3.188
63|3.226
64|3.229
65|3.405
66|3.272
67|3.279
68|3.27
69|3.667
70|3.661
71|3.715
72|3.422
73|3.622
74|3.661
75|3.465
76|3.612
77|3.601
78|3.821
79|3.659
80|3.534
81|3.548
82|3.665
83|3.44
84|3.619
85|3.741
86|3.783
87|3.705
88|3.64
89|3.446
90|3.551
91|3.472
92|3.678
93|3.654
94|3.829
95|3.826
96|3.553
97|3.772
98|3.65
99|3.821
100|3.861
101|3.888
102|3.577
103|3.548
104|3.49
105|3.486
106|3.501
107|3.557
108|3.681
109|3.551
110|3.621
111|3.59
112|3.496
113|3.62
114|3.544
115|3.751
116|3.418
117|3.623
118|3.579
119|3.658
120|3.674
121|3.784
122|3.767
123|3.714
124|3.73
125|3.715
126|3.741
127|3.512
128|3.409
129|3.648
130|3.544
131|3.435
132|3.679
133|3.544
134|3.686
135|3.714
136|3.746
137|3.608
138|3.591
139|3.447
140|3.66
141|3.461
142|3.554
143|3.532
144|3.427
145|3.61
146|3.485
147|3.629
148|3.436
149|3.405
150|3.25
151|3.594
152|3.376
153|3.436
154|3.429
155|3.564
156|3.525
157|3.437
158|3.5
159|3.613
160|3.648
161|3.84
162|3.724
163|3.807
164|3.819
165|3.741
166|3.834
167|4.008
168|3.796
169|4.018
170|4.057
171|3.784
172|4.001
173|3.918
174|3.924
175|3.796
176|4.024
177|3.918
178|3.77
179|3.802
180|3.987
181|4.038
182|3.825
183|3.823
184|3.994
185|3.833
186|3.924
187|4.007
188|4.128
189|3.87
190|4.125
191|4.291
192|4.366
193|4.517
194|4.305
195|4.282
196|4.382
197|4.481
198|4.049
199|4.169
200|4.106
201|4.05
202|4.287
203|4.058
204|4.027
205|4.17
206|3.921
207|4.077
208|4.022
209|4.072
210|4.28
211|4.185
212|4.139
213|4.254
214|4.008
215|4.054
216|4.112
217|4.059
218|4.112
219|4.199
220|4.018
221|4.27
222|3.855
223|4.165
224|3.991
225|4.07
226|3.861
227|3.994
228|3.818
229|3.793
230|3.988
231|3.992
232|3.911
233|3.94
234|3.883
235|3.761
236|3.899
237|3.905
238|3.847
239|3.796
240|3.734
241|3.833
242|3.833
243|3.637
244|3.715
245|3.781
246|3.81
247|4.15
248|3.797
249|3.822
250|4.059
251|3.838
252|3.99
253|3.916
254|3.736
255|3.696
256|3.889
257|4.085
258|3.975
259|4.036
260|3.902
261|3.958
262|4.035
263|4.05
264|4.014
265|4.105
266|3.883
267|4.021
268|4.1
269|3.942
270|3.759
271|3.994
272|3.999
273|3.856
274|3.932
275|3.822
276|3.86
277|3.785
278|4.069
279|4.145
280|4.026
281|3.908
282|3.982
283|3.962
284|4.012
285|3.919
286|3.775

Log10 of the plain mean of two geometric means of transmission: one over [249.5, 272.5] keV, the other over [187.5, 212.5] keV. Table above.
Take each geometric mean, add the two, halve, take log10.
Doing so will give 0.609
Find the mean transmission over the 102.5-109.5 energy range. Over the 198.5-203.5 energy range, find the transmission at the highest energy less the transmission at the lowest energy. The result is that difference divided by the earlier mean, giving -0.031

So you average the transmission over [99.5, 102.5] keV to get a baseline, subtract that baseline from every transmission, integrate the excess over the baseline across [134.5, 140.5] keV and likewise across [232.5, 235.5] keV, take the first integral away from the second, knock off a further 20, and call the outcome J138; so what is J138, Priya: -18.9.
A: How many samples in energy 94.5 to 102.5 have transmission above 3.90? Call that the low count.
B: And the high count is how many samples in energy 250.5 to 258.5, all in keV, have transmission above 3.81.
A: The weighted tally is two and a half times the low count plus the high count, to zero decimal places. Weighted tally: 6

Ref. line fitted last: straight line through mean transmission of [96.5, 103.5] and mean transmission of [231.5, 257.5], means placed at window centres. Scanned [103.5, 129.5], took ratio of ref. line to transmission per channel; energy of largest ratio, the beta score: 128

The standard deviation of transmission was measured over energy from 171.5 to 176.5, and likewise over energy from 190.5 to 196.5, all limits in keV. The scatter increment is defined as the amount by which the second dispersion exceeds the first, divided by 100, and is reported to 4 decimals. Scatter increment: 0.0000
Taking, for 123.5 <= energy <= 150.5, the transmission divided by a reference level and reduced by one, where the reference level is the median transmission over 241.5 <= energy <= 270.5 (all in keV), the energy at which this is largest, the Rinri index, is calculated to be 136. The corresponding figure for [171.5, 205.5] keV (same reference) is 193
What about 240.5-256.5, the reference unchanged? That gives 247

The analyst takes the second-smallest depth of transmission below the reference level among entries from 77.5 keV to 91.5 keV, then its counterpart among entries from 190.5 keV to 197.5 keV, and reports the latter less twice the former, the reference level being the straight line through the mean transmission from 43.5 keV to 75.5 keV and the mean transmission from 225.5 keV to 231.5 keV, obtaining 0.45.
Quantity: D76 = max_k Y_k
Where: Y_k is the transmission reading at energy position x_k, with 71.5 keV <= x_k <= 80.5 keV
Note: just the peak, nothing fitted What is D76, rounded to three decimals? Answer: 3.821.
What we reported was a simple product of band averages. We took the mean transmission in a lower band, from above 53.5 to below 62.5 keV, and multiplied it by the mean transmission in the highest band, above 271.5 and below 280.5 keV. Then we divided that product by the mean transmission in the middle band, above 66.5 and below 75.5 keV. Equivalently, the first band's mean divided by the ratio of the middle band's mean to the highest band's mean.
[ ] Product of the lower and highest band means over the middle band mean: 3.3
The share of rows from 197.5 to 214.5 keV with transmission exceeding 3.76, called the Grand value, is 1.0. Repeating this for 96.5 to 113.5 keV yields 0.2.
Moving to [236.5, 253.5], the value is 0.8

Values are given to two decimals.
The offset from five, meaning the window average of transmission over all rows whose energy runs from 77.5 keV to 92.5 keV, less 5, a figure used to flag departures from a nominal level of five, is -1.38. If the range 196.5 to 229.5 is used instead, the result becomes -0.92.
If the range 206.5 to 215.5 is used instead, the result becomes -0.88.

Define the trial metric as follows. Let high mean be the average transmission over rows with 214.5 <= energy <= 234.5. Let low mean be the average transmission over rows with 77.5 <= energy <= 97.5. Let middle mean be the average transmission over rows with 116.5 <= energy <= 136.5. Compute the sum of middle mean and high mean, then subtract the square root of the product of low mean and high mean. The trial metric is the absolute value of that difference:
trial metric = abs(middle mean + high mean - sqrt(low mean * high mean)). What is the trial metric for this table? 3.83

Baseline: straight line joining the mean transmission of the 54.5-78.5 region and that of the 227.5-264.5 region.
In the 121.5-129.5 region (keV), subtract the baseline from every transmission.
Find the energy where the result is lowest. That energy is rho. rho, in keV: 128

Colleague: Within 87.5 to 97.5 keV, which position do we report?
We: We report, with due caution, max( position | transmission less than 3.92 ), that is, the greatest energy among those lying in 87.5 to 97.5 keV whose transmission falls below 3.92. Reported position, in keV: 97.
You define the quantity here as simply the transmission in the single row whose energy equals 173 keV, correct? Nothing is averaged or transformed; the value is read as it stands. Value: 3.918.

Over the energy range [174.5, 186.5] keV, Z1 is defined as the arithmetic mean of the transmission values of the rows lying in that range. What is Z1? 3.89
